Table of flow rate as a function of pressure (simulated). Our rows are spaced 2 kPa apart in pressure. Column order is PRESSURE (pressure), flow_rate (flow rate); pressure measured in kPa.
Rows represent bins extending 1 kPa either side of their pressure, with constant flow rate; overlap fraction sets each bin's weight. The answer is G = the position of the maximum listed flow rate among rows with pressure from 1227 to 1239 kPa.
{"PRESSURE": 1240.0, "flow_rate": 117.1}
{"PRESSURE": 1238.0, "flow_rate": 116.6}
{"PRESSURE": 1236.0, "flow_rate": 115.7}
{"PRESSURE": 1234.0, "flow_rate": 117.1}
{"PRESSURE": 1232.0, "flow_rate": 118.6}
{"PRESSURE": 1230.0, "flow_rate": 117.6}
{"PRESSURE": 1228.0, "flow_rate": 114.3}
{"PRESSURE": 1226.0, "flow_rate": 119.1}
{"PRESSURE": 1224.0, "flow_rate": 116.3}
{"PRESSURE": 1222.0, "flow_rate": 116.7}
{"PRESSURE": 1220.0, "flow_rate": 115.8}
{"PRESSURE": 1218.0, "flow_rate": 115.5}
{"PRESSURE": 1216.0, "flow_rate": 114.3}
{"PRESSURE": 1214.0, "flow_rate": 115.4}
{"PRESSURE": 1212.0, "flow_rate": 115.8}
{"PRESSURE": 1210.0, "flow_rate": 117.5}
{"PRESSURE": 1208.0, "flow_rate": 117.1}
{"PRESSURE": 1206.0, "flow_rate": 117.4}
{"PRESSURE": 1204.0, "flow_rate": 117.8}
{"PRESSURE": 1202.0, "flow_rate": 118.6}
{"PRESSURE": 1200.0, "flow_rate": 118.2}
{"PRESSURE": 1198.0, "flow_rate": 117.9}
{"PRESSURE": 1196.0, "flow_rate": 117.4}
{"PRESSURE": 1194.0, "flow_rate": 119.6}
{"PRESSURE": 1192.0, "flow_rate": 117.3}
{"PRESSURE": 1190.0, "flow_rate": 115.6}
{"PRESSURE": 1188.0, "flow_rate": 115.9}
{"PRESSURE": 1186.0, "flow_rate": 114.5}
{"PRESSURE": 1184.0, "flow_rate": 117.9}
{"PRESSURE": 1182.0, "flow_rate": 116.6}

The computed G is 1232.0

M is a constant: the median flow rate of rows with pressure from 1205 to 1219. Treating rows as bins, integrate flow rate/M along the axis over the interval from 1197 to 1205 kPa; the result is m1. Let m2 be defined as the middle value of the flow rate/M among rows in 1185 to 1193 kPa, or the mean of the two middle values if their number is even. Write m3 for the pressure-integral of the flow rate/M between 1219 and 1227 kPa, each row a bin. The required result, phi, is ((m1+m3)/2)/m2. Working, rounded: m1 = 8.16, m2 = 1.00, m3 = 8.08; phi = 8.12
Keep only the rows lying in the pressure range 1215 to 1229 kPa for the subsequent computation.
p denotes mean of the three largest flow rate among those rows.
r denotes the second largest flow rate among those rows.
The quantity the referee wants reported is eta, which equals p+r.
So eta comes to 234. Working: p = 117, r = 116.7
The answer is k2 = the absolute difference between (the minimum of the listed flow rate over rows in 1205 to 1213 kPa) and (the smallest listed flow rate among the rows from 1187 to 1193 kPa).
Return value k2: 0.2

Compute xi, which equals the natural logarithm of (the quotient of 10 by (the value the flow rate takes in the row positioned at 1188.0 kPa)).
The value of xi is -2.45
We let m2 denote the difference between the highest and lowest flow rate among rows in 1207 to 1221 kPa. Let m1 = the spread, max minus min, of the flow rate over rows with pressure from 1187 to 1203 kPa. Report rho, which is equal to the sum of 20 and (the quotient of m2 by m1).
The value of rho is 20.8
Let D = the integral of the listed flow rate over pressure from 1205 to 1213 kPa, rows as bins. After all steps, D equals 936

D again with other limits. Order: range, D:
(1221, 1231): 1168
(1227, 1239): 1400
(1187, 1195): 937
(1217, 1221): 463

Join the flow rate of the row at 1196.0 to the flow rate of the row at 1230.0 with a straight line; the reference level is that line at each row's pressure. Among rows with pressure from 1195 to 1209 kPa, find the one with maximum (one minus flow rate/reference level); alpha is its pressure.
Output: 1208.0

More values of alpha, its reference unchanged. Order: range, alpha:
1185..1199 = 1186.0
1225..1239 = 1228.0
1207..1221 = 1216.0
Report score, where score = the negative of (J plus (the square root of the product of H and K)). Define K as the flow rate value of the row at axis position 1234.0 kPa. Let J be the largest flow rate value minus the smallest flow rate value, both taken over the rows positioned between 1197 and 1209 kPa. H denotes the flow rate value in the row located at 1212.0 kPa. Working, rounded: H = 115.8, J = 1.50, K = 117.1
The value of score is -118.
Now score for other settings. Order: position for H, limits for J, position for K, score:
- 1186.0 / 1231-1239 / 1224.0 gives -118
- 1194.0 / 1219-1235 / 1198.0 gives -124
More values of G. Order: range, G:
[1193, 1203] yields 1194.0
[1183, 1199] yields 1194.0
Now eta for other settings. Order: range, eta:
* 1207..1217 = 234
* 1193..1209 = 237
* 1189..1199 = 236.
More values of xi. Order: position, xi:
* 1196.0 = -2.46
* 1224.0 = -2.45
